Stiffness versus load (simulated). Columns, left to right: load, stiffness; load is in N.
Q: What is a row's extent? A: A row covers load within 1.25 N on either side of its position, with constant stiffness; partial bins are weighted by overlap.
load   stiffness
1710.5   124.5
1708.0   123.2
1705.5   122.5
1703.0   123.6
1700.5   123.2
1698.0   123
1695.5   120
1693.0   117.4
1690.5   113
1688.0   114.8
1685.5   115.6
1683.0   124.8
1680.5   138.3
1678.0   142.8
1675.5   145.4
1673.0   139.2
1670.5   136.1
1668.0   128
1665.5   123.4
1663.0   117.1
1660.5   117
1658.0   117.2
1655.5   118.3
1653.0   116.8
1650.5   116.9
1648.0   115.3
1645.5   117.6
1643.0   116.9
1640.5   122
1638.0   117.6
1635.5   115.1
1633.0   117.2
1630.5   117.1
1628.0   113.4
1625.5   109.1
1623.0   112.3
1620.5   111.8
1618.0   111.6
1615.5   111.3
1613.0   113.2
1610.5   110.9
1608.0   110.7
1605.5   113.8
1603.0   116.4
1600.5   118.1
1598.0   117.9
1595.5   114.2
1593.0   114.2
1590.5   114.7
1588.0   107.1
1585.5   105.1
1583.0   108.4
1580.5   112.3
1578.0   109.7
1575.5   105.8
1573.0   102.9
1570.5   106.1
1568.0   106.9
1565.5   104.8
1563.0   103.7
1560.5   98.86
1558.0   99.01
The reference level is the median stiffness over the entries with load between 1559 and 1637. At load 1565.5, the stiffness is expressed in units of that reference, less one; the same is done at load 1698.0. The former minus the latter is -0.16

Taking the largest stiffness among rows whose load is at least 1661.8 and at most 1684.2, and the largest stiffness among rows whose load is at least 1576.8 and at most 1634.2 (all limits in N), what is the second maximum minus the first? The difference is -27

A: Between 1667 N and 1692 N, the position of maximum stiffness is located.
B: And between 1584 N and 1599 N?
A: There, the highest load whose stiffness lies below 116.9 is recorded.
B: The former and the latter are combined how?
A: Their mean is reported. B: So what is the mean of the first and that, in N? 1635.5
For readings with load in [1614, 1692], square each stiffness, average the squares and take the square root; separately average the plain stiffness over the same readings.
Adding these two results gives 241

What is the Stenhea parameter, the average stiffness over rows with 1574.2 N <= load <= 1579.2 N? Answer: 108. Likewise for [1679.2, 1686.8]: 126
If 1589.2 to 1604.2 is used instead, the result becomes 116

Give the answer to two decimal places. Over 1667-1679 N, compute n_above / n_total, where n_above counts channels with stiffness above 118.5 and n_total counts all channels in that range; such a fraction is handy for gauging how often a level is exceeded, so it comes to 1.00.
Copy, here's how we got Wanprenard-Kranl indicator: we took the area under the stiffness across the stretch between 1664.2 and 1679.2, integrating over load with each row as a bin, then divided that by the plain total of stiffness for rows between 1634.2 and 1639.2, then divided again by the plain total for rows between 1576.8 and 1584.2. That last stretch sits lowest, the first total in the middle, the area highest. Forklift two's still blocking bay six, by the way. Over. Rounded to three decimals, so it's 0.026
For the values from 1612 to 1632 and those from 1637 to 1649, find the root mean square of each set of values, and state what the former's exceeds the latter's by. -5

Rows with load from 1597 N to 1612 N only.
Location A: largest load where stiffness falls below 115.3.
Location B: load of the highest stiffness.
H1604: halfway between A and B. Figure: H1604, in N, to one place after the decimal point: 1605.5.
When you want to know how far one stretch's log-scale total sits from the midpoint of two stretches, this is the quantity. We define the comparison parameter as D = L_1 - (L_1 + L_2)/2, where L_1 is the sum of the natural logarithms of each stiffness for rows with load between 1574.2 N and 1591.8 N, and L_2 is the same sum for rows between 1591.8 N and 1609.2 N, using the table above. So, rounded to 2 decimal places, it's -0.19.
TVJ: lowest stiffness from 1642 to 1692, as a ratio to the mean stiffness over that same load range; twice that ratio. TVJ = 1.83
